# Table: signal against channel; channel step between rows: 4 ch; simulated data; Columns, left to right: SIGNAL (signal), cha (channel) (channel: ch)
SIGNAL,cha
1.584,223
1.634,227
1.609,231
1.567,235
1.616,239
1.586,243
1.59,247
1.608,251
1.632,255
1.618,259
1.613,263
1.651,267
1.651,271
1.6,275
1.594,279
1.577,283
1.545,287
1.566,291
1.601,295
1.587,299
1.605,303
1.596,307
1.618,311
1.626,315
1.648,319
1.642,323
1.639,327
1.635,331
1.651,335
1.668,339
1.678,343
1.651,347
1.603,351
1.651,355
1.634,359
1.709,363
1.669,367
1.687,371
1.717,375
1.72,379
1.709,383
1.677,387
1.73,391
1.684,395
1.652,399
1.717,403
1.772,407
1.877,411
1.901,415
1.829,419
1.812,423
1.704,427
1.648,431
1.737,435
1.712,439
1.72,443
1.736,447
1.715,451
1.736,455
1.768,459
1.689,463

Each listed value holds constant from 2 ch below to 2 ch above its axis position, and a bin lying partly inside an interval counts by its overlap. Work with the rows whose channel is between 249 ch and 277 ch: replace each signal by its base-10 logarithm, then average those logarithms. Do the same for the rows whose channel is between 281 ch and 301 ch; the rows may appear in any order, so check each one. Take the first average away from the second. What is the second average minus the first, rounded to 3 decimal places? -0.013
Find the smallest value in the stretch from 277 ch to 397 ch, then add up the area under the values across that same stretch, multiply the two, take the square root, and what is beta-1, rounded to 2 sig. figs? 17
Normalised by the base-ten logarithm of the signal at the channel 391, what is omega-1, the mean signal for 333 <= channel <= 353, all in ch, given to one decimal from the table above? 6.9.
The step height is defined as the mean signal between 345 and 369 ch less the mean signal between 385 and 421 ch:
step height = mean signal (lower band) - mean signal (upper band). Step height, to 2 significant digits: -0.11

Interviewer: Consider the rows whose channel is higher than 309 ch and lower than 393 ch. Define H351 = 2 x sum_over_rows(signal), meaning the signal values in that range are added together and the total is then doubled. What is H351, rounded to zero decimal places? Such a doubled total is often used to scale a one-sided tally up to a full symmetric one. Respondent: 70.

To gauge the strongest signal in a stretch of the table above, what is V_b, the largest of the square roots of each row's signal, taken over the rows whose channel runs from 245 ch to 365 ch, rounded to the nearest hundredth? 1.31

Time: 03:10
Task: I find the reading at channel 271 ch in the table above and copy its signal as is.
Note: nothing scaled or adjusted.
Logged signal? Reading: 1.651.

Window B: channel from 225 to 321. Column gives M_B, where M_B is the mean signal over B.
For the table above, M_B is 1.61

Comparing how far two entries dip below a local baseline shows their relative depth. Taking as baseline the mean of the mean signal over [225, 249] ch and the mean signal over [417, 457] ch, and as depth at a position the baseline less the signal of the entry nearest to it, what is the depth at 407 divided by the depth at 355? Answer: -6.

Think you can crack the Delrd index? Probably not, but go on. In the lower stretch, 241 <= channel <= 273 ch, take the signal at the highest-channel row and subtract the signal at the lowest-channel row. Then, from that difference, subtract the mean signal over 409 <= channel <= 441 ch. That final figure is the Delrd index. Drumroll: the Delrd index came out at -1.71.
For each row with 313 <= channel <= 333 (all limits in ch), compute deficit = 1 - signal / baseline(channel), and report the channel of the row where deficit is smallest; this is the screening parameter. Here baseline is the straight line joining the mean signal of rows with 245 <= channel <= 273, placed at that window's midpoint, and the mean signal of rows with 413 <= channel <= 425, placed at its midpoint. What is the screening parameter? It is 319 ch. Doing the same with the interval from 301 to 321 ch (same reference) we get 319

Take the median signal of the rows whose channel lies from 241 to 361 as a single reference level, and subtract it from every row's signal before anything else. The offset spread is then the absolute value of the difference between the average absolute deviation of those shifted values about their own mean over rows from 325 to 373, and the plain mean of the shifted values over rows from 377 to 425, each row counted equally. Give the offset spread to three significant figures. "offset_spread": 0.117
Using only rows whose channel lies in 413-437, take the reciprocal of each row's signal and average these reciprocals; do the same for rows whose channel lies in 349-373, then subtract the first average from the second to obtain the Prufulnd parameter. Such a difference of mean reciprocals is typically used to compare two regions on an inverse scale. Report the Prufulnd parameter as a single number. 0.037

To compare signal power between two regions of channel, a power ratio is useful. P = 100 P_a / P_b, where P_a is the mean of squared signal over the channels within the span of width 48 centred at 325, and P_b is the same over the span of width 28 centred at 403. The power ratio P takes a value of 86.2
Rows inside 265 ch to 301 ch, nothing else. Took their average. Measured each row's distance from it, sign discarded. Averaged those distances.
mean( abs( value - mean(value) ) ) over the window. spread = 0.0257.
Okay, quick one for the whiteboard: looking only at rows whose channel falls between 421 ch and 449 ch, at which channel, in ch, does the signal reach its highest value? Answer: 423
